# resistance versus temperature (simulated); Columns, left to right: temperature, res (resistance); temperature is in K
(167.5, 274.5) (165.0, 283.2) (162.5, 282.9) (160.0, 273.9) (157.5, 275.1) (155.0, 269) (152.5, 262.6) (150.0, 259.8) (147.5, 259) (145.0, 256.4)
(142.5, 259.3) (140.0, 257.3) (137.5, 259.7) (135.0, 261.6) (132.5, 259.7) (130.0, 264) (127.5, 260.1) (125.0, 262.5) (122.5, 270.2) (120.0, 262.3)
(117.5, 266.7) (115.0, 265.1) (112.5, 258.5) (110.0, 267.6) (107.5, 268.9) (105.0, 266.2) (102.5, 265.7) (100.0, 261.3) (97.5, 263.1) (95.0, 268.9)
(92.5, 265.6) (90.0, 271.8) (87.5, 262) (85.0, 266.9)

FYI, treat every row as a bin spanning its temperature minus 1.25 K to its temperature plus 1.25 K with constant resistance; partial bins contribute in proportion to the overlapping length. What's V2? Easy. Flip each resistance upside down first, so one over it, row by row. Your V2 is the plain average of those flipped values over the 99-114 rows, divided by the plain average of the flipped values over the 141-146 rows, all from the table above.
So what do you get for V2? 0.97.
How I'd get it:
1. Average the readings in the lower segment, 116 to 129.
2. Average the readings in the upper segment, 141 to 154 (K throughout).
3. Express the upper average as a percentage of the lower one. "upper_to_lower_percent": 98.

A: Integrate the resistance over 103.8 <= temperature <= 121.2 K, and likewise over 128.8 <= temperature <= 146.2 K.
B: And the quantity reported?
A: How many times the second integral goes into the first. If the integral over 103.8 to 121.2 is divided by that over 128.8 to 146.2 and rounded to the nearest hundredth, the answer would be 1.02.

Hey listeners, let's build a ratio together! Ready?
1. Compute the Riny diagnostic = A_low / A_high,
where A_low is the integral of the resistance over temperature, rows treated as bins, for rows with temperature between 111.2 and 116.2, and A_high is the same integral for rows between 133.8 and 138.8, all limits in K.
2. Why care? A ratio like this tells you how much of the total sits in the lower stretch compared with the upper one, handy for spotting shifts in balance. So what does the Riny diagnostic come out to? 1.00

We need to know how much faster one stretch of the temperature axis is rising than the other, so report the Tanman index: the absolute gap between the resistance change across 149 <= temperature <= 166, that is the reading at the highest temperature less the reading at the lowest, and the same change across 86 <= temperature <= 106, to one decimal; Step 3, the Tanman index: 19.2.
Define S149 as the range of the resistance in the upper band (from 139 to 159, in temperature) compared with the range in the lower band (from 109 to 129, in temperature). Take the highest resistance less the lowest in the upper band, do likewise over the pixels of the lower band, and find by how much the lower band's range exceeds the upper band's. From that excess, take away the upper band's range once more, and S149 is -26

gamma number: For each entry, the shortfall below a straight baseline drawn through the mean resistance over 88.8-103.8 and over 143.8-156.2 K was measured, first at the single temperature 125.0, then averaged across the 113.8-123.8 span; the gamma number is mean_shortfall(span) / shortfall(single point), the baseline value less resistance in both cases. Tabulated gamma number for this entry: -1.9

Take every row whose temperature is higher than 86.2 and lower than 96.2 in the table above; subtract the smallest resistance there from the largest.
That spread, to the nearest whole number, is 10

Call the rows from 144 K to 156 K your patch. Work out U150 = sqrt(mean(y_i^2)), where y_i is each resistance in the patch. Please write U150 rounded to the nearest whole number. 261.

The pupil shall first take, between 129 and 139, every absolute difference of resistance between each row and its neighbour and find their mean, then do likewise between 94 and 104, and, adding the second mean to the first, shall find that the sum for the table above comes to 6.7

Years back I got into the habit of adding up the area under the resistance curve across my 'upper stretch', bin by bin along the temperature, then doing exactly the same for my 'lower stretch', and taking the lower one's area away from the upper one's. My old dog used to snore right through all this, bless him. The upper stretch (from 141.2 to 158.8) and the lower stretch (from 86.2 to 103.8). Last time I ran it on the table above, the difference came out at -43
